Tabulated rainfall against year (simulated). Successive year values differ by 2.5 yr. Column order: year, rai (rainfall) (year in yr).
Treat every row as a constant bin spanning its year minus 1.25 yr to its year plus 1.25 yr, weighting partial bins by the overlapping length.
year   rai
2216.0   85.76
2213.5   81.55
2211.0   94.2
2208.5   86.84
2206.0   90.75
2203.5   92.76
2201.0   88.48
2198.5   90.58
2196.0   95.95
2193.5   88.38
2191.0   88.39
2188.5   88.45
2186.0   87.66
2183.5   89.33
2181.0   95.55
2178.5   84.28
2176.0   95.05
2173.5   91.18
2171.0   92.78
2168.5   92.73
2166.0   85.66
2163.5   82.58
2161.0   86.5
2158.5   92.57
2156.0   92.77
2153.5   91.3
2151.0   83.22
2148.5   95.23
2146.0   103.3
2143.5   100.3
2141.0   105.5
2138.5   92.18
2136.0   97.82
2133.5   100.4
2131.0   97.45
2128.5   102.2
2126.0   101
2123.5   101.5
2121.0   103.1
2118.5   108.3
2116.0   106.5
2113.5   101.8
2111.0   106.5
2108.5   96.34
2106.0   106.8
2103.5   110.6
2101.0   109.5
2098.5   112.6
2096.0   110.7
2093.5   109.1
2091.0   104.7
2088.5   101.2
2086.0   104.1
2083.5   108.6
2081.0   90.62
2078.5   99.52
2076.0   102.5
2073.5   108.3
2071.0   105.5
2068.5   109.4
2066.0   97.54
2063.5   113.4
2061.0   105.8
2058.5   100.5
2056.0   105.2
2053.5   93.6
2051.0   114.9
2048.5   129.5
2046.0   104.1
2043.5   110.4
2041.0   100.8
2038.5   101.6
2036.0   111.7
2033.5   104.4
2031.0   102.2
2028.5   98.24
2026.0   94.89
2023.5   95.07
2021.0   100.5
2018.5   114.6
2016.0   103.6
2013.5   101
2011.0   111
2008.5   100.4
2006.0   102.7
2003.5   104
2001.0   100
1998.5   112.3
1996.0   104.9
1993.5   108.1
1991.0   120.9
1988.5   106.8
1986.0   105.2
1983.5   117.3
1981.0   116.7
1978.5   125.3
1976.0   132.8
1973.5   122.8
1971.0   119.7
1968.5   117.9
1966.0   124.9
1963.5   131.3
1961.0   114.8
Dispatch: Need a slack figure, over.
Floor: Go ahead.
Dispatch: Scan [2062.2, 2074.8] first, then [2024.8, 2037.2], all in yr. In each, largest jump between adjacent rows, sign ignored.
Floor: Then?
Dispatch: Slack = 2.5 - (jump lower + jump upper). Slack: -21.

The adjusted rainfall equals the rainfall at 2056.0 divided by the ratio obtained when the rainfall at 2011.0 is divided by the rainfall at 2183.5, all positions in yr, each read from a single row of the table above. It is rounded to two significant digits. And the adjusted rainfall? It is 85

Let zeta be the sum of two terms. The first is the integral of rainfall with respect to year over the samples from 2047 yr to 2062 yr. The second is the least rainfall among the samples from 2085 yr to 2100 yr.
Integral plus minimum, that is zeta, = 1725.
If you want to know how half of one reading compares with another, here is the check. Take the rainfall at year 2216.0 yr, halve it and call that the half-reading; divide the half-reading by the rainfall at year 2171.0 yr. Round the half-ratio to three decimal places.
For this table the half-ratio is 0.462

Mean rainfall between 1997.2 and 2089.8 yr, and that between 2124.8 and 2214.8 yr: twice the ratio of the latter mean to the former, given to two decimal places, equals 1.77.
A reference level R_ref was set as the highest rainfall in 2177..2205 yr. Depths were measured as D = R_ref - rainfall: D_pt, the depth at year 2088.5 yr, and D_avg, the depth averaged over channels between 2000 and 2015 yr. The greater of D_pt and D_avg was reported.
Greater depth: -5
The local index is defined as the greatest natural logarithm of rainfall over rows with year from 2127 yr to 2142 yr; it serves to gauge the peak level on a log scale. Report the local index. 4.66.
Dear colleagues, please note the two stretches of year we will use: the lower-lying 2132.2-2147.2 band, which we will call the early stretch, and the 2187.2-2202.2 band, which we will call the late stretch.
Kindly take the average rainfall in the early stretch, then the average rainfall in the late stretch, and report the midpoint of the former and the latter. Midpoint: 95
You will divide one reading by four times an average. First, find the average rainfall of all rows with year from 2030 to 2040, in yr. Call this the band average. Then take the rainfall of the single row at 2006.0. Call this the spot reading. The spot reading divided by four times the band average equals 0.245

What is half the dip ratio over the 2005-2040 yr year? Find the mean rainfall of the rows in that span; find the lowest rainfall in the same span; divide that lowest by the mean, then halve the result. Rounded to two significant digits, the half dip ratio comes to 0.46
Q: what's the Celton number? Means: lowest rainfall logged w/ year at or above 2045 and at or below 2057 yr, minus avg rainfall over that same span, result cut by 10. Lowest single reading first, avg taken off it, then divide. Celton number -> -1.6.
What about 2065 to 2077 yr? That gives -0.7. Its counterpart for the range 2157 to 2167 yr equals -0.4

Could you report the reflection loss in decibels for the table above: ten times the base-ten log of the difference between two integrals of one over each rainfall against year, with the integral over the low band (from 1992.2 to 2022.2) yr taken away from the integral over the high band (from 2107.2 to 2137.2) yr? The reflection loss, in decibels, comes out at -20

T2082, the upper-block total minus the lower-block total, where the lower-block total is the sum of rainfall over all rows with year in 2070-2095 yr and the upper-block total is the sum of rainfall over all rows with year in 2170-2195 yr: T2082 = -133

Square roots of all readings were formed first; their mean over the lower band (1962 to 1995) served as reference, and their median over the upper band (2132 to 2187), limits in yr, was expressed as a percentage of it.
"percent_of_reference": 88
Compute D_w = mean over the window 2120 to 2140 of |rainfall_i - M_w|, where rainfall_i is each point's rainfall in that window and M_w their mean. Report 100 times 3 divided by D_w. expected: 110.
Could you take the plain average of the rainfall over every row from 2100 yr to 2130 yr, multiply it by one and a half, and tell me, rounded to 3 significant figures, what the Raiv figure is 157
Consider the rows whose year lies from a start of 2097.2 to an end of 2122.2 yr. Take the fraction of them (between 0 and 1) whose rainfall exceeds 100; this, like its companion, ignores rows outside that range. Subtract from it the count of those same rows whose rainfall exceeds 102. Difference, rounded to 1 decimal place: -7.1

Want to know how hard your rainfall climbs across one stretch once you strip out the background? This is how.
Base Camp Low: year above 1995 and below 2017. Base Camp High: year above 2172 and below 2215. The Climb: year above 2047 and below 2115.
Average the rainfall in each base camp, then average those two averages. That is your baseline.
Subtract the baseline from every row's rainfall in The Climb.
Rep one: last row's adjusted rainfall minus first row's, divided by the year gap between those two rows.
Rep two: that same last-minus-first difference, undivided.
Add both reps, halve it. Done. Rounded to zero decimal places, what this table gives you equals -14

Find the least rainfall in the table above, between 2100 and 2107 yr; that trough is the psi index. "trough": 106.8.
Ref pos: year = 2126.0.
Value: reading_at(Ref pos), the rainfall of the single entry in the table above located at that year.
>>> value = 101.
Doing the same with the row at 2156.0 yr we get 92.77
